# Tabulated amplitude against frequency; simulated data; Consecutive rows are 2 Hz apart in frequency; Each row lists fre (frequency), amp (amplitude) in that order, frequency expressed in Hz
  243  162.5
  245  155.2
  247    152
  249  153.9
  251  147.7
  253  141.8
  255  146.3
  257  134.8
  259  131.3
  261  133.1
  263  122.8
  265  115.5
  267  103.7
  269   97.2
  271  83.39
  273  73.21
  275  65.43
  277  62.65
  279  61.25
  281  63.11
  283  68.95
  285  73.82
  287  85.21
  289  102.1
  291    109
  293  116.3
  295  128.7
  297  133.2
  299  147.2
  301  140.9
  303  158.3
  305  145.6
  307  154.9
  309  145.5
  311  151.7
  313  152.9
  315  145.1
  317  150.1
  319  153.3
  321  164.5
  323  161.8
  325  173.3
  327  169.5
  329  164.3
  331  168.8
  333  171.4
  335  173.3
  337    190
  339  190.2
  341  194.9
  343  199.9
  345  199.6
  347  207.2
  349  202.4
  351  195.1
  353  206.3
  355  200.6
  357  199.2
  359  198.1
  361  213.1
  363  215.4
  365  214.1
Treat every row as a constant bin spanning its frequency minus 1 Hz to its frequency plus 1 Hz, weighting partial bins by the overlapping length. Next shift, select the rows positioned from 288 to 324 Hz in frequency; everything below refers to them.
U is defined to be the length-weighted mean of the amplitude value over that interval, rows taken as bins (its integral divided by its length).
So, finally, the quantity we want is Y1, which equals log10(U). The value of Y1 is 2.15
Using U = 142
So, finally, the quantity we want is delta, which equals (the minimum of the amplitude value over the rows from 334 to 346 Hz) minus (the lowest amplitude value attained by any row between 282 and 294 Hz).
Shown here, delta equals 104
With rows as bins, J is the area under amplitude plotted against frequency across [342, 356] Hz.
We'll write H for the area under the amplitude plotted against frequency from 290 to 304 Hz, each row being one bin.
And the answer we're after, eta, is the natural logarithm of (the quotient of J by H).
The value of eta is 0.4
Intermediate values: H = 1867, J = 2822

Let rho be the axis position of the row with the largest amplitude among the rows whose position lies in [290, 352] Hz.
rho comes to 347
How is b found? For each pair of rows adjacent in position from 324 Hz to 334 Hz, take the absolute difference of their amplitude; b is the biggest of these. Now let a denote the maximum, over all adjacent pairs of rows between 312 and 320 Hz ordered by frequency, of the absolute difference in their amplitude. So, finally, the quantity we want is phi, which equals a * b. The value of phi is 41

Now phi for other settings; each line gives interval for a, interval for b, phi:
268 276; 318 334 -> 159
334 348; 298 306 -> 291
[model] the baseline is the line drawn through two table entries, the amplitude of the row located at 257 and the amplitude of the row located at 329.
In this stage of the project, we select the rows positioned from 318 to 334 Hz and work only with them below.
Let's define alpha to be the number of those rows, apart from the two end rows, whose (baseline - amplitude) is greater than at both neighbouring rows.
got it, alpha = 2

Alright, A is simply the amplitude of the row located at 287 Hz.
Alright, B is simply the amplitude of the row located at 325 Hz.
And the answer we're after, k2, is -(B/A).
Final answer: -2.0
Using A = 85.21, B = 173.3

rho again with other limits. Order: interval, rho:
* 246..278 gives 249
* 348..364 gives 363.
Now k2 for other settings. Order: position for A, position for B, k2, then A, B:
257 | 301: -1.0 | 134.8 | 140.9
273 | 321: -2.2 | 73.21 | 164.5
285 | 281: -0.9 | 73.82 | 63.11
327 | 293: -0.7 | 169.5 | 116.3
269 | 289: -1.1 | 97.2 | 102.1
